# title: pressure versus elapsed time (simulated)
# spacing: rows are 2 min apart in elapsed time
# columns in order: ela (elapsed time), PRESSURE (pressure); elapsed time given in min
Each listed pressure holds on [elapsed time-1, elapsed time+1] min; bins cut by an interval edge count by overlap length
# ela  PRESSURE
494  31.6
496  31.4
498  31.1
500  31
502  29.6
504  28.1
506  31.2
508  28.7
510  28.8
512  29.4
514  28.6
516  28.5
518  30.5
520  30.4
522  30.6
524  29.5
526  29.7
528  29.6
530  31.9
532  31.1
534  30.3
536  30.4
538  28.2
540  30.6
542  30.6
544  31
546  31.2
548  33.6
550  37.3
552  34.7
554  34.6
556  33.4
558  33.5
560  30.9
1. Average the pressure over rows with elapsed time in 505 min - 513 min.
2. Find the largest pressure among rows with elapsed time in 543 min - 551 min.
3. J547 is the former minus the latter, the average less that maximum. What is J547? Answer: -7.8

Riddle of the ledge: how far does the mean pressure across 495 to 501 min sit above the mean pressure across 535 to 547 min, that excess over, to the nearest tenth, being 0.8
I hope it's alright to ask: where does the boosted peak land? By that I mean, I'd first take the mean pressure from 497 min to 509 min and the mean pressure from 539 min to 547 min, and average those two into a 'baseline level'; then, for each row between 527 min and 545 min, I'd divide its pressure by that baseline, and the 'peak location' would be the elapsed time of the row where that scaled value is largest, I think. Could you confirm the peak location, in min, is 530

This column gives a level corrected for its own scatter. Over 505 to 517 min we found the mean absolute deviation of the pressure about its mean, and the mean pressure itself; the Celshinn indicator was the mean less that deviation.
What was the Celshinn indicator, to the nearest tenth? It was 28.5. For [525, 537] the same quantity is 29.8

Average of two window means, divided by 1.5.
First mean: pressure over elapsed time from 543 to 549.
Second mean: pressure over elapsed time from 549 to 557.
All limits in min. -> 22.3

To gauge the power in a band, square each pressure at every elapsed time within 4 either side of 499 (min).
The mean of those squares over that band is 948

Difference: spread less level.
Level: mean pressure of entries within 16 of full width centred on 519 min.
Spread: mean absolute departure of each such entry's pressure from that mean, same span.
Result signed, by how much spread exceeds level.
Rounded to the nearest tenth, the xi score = -29.0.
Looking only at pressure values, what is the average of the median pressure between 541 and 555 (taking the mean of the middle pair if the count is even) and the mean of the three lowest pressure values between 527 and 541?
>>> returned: 31.5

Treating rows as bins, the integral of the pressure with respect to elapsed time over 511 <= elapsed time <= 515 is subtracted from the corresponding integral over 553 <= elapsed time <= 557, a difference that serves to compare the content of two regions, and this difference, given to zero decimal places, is 20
